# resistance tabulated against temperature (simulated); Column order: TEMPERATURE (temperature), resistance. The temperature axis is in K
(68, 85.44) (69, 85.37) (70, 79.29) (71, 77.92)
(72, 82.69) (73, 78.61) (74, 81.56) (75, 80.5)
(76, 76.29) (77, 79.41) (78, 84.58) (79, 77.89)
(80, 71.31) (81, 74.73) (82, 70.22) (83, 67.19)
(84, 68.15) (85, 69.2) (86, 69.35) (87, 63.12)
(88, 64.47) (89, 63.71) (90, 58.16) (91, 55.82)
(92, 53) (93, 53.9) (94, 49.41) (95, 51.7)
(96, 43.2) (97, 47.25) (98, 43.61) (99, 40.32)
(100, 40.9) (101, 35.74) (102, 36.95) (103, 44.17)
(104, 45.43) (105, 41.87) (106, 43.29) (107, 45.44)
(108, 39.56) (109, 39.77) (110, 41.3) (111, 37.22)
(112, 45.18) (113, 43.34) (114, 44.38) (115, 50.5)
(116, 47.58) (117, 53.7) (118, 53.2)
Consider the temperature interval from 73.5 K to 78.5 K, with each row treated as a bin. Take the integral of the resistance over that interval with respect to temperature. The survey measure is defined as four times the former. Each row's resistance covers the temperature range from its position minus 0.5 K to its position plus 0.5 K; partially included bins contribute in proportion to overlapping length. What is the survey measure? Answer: 1609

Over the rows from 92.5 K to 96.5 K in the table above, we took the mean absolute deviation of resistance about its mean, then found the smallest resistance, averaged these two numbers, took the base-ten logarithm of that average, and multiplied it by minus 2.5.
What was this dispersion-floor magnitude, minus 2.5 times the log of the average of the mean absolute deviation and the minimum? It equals -3.41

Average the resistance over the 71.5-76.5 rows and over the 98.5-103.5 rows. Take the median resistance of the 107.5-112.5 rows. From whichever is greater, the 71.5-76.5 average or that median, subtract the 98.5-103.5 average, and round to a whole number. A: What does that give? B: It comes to 40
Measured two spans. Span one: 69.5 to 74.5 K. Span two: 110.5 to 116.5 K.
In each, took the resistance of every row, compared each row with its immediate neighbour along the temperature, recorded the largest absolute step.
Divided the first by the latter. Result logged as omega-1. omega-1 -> 0.6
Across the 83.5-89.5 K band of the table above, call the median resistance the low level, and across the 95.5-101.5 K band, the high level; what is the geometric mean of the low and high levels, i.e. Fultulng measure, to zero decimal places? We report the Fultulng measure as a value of 53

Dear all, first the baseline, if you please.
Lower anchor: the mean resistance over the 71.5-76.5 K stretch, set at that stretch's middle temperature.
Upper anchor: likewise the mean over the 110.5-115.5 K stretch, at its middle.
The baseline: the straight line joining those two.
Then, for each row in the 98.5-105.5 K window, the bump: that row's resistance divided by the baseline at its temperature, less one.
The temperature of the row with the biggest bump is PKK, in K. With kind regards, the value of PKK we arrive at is 104 K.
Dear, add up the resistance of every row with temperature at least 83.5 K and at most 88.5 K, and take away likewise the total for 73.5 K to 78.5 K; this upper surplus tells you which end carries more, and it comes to -68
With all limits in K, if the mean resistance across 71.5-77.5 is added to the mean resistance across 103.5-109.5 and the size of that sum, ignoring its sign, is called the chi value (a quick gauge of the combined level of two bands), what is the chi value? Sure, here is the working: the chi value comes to 122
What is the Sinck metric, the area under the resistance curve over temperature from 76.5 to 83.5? 525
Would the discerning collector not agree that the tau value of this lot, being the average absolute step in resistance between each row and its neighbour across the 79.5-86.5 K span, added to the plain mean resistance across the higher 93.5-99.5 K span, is 48.1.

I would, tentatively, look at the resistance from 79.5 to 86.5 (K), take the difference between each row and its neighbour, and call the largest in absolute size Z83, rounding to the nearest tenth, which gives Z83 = 4.5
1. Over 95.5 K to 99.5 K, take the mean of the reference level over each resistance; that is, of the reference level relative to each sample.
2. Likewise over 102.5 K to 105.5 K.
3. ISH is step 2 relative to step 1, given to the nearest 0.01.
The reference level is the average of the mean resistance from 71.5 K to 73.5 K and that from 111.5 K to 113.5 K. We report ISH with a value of 0.99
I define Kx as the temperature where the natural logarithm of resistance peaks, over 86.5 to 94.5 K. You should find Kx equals 88 K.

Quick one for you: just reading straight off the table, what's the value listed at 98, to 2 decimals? 43.61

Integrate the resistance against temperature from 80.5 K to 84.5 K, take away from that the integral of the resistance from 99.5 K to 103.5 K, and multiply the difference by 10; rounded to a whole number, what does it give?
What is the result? 1225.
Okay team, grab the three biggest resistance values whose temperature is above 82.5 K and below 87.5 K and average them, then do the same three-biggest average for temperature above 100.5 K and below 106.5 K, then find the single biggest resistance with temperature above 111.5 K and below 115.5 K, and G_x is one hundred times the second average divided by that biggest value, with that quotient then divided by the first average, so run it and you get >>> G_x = 1.27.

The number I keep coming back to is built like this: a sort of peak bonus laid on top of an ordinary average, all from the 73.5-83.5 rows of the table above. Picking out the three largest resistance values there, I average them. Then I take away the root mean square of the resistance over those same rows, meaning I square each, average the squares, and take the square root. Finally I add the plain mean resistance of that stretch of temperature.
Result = 82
